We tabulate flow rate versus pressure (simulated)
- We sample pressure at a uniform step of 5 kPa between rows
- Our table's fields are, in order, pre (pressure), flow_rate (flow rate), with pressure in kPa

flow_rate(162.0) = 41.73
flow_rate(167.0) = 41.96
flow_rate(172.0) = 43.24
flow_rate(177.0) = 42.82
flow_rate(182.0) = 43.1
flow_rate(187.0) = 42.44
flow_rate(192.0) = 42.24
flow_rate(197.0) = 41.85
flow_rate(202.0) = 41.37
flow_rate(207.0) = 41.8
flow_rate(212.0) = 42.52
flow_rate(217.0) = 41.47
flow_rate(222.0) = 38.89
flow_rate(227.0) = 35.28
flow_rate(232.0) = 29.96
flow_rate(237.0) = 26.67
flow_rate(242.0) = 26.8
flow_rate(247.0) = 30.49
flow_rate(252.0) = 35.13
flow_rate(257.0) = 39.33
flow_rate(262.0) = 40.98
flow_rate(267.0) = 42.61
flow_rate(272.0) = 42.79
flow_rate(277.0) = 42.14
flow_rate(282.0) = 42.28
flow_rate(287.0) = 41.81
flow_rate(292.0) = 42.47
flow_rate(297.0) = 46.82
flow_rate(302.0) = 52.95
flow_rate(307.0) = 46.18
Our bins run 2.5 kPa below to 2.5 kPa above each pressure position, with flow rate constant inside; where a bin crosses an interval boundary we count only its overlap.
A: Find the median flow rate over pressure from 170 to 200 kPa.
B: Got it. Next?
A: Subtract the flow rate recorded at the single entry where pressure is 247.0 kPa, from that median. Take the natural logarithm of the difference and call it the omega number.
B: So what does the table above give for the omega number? 2.5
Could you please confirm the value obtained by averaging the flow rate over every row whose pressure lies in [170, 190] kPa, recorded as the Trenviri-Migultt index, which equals 42.9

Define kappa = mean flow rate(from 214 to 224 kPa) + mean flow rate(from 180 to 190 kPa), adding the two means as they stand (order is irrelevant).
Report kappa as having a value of 83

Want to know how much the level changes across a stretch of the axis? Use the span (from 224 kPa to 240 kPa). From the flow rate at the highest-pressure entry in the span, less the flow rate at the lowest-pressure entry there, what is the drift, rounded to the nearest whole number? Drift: -9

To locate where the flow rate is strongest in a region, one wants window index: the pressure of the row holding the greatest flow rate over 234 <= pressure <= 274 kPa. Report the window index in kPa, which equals 272.0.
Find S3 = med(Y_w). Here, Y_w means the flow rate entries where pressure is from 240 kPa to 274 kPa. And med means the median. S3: 39.3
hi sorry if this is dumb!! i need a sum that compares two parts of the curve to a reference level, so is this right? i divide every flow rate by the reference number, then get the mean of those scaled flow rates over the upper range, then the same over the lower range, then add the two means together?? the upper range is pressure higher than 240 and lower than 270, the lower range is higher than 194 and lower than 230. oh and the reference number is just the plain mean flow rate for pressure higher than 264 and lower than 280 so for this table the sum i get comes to 1.80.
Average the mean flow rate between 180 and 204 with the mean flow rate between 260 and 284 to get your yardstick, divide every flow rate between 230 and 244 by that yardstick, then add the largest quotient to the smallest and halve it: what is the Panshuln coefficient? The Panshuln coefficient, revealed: 0.67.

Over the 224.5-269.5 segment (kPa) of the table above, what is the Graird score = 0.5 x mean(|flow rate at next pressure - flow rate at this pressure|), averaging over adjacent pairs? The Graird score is 1.5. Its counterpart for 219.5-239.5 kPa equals 2.0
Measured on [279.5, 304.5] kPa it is 1.5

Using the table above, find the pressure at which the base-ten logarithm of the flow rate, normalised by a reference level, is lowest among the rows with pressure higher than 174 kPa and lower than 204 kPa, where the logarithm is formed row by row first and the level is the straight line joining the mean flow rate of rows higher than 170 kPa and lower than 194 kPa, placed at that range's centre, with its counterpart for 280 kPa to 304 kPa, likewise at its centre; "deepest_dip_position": 202.0 kPa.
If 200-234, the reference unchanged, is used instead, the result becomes 232.0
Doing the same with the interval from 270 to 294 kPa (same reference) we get 287.0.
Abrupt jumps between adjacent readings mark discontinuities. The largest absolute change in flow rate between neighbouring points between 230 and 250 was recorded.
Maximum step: 3.7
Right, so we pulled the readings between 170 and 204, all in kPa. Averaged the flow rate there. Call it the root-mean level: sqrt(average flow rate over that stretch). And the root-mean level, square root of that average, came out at 6.51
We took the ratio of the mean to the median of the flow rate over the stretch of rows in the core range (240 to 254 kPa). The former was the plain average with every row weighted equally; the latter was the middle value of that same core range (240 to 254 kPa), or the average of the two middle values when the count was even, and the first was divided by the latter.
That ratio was 1.010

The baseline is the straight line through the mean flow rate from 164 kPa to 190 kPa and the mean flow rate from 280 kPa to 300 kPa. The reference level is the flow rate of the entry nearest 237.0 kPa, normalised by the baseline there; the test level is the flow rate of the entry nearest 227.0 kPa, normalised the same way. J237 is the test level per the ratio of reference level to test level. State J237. 1.09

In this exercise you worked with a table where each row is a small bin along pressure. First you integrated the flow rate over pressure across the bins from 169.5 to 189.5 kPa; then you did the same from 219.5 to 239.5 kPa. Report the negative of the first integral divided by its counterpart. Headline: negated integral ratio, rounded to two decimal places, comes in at -1.31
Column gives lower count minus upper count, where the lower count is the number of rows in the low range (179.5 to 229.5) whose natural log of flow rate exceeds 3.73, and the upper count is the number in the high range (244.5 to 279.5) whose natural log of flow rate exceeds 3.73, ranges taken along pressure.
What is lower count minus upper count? 3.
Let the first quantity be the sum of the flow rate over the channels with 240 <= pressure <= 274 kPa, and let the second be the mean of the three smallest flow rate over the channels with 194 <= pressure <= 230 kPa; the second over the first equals 0.149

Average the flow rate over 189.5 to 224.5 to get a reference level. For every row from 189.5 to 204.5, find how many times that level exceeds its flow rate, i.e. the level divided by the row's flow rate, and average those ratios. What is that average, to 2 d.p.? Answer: 0.99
